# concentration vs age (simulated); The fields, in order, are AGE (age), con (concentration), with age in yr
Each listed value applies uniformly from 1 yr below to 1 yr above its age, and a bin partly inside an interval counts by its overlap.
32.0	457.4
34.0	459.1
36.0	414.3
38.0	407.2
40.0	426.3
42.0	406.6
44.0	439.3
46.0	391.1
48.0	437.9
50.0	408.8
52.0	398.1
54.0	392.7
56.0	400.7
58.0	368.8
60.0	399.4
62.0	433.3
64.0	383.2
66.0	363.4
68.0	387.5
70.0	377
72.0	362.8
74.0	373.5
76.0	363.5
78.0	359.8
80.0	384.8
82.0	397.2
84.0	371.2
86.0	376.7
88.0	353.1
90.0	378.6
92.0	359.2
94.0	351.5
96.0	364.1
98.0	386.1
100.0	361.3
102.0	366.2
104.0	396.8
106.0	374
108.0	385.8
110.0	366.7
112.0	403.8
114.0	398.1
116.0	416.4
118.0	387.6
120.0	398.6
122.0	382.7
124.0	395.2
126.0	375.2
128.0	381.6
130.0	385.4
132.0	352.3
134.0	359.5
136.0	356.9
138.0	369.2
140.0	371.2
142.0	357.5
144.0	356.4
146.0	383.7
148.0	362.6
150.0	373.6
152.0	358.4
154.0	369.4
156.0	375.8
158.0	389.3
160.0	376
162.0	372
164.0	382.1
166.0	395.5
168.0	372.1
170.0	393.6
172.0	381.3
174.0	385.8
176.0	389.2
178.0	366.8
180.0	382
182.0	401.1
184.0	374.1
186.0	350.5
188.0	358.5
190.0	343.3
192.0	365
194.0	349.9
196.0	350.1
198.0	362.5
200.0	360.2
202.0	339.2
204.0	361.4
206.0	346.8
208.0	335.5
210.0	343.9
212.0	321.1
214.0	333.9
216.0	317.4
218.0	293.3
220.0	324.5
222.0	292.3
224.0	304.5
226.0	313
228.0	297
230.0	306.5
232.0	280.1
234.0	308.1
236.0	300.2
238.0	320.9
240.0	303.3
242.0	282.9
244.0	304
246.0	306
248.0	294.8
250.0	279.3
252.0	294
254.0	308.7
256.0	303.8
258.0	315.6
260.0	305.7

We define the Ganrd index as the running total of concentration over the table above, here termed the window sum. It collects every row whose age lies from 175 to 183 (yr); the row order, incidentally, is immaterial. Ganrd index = 1539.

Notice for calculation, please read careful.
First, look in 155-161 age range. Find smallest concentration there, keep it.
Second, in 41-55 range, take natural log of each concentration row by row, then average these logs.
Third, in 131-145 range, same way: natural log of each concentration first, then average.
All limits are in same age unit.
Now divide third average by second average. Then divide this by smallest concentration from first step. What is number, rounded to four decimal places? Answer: 0.0026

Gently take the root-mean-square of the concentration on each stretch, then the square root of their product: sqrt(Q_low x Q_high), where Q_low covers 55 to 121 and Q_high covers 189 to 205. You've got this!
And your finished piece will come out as 367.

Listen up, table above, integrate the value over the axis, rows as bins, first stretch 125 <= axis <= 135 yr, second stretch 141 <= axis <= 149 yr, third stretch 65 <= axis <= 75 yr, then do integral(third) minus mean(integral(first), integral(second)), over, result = 414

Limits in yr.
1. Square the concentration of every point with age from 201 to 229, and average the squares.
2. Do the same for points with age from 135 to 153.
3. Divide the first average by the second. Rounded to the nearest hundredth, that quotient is 0.78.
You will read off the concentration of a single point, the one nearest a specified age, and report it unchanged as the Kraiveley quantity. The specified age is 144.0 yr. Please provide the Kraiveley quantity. 356.4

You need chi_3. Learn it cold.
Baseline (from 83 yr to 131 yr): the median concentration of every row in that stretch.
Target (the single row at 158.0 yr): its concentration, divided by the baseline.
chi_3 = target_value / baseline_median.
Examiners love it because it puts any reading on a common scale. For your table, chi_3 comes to 1.02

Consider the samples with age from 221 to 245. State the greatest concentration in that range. 320.9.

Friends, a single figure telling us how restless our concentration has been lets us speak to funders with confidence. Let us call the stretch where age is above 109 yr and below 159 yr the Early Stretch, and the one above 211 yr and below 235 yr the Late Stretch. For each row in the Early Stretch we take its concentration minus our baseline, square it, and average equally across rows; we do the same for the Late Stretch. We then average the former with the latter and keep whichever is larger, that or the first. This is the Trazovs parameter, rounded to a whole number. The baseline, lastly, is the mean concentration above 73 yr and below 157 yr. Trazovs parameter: 2504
